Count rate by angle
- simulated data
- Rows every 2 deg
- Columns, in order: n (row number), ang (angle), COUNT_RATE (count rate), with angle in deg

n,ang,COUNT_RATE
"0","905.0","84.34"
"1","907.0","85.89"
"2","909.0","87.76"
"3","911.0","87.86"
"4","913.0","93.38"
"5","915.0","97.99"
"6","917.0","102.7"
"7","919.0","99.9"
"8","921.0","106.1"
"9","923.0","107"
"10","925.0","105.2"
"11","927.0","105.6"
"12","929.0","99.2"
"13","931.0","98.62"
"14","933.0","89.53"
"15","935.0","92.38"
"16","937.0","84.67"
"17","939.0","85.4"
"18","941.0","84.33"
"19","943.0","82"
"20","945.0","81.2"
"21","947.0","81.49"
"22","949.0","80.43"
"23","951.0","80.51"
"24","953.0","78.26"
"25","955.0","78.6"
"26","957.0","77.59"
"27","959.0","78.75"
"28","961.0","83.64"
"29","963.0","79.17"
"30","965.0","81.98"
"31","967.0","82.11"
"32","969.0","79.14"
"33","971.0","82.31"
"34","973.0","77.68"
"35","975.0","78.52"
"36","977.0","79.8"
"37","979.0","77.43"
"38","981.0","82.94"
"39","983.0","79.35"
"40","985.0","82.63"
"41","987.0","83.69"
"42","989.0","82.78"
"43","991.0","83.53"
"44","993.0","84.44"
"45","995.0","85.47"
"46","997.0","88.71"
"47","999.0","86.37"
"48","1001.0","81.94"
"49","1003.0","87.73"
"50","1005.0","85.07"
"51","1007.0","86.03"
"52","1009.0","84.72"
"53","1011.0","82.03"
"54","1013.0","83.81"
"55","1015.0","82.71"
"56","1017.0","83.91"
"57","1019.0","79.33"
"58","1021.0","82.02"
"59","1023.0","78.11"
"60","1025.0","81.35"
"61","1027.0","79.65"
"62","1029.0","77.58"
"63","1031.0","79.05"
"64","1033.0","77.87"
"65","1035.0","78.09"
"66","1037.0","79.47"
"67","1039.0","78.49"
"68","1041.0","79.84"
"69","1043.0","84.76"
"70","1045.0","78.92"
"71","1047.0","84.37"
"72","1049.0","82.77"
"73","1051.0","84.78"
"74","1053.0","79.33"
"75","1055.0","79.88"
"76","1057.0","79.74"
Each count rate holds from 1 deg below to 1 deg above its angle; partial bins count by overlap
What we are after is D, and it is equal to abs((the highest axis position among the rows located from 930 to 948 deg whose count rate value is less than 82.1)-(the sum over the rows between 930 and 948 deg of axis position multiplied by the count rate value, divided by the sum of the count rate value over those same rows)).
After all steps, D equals 8.3 deg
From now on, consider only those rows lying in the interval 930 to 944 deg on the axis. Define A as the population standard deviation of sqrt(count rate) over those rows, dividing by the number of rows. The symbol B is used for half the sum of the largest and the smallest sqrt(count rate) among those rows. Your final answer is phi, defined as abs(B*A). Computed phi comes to 2.68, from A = 0.283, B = 9.49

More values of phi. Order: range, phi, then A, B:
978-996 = 1.19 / 0.132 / 9.02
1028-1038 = 0.36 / 0.041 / 8.86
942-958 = 0.77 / 0.086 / 8.93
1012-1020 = 0.93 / 0.103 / 9.03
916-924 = 1.41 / 0.139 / 10.17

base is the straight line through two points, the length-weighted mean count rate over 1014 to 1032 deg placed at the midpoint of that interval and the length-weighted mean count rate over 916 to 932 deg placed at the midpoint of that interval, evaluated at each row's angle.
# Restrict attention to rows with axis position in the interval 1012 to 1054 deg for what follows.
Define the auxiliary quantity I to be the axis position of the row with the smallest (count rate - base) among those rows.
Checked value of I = 1023.0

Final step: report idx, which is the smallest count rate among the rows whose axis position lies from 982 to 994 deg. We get 79.35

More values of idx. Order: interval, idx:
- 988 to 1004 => 81.94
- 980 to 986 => 79.35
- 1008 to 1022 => 79.33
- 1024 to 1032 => 77.58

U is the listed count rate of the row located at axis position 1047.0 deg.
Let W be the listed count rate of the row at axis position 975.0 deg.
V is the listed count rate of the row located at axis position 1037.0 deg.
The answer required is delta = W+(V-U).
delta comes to 74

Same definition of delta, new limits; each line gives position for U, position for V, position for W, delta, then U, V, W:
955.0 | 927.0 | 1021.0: 109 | 78.6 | 105.6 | 82.02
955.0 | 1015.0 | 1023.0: 82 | 78.6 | 82.71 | 78.11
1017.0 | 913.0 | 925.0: 115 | 83.91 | 93.38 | 105.2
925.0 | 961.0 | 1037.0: 58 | 105.2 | 83.64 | 79.47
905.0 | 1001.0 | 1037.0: 77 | 84.34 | 81.94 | 79.47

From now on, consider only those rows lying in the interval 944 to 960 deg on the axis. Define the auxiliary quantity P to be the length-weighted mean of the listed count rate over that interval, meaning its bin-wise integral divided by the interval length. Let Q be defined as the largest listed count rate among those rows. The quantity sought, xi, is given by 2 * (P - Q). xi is -3.8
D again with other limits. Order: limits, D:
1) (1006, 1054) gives 23.1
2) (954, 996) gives 7.8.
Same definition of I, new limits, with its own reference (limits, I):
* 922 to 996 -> 953.0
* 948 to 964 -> 953.0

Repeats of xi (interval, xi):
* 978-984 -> -6.1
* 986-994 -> -1.7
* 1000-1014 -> -6.5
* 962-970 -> -3.0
